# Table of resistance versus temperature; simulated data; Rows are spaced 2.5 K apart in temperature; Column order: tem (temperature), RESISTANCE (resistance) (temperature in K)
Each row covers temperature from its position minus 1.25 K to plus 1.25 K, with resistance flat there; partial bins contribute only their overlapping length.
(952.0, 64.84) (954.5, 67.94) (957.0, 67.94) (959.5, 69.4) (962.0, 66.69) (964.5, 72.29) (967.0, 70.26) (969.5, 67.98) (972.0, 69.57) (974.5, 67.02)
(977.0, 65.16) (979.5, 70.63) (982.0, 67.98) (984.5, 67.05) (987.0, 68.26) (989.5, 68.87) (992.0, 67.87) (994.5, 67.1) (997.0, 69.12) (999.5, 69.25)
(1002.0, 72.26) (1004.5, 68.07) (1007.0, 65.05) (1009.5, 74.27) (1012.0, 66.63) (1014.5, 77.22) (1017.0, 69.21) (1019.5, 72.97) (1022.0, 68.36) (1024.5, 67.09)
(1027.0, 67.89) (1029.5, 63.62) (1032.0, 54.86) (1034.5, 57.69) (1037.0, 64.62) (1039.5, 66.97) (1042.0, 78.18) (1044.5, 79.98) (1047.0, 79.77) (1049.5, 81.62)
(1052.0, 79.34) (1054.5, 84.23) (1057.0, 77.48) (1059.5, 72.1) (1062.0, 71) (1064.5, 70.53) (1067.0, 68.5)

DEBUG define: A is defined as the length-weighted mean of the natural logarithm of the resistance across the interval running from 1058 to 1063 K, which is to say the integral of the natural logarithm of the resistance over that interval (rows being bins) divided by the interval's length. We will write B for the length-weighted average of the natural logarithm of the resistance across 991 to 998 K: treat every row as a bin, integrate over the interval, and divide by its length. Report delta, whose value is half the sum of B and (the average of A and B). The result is 4.233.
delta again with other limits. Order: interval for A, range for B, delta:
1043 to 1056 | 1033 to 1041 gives 4.207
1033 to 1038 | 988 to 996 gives 4.190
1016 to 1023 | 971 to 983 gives 4.228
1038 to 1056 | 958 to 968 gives 4.272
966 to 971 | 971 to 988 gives 4.222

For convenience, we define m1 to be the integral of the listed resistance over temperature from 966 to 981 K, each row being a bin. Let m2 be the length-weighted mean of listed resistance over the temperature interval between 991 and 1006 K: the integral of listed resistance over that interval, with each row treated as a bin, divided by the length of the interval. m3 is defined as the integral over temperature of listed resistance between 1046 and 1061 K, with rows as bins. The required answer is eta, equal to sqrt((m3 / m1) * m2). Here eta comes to 8.9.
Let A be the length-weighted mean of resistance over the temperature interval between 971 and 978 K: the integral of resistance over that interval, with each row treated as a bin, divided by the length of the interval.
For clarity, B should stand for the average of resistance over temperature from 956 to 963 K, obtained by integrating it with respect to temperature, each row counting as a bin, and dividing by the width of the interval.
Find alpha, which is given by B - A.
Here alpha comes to 0.8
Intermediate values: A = 67.2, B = 68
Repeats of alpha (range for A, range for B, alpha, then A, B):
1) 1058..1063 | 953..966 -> -3.1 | 71.9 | 69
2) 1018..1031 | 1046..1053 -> 12.5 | 67.8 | 80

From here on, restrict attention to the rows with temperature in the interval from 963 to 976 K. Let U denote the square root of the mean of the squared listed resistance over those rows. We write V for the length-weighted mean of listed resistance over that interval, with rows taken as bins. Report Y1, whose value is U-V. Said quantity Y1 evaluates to 0.16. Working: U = 69.4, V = 69.3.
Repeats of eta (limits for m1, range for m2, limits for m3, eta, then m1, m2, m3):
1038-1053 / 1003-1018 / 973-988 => 7.8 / 1161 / 70.1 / 1016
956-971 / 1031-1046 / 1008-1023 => 8.3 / 1037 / 67.5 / 1071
